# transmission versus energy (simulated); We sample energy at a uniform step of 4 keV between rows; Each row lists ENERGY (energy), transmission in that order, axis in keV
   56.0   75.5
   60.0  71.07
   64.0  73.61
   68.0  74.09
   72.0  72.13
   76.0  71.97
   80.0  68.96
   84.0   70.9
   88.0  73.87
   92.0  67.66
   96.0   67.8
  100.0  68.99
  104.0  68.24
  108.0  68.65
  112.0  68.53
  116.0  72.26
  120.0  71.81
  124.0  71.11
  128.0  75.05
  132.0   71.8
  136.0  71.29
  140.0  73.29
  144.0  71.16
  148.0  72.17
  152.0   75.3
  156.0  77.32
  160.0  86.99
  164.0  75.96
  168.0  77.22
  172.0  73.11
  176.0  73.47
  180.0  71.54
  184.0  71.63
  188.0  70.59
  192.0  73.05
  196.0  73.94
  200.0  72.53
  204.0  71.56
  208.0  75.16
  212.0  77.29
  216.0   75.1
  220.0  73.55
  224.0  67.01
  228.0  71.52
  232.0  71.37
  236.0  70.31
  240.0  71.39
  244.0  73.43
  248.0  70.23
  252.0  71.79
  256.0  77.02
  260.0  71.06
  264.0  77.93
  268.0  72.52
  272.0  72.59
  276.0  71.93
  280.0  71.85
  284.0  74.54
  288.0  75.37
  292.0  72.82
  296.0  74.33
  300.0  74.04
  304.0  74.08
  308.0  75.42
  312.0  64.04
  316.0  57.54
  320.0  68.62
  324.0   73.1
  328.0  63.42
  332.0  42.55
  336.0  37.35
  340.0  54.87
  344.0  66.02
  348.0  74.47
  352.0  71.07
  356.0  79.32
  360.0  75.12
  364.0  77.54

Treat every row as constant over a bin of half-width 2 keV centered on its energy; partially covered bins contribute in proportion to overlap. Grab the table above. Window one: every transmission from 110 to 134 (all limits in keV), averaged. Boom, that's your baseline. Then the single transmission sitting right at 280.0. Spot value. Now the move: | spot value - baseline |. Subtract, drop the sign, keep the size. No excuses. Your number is 0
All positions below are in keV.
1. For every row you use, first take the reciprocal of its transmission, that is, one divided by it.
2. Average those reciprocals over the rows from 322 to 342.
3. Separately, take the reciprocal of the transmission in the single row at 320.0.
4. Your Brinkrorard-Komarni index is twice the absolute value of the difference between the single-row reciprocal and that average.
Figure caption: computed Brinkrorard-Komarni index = 0.0100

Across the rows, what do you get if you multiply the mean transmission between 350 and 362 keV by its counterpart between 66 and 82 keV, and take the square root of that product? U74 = 73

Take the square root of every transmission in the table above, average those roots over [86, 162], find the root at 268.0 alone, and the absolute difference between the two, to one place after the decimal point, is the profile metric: 0.0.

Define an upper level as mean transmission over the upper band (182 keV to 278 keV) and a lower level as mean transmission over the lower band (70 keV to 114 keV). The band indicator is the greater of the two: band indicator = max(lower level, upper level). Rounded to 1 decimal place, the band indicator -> 72.7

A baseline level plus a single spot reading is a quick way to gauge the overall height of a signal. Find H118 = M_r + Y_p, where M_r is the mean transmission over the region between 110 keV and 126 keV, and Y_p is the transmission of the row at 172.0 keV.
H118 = 144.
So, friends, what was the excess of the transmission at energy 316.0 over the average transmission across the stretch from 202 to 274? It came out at -15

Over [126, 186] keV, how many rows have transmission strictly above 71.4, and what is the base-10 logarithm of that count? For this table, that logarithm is 1.11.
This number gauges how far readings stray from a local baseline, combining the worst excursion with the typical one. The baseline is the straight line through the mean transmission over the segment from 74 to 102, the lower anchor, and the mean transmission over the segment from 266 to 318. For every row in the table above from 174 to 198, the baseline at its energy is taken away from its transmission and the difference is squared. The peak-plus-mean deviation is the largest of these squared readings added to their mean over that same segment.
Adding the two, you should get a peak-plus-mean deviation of 13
